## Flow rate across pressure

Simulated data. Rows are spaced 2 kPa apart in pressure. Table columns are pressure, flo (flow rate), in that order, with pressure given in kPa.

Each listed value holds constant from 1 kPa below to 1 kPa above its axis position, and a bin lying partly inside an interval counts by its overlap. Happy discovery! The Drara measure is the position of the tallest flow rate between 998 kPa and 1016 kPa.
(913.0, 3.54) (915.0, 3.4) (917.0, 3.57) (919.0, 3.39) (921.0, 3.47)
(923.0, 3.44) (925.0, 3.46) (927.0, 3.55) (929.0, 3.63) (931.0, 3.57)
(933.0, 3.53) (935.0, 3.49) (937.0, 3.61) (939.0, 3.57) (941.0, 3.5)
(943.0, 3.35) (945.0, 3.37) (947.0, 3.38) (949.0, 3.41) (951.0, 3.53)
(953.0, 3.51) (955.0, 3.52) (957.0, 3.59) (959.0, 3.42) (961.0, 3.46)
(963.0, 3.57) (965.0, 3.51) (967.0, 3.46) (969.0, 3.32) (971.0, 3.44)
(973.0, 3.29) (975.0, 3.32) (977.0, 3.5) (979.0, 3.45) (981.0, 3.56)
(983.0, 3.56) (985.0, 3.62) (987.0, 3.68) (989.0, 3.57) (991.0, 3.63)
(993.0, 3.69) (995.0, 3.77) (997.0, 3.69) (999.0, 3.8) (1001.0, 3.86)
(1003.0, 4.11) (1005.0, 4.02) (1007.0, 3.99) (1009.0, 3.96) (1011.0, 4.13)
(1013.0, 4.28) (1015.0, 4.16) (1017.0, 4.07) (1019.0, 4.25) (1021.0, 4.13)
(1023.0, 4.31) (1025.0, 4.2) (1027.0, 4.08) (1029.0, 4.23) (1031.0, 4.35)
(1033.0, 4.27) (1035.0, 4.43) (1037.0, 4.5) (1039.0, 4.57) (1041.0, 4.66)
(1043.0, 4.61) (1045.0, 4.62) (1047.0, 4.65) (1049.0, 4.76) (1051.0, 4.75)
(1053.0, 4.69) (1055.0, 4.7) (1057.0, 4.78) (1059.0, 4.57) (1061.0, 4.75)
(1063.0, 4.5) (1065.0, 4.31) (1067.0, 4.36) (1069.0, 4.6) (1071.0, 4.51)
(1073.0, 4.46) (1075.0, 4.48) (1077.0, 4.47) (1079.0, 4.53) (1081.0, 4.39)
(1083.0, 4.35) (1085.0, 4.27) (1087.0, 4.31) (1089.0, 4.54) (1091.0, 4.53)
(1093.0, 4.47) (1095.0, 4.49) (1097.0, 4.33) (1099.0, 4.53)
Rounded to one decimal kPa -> 1013.0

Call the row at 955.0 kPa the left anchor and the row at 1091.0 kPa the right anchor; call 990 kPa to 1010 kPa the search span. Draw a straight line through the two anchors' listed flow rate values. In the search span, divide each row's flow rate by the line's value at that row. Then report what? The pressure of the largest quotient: 1003.0 kPa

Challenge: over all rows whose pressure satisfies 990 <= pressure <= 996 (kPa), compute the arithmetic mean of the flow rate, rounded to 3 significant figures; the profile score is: 3.70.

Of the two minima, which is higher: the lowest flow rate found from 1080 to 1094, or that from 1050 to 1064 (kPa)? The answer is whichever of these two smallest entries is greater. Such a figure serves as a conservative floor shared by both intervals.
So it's 4.50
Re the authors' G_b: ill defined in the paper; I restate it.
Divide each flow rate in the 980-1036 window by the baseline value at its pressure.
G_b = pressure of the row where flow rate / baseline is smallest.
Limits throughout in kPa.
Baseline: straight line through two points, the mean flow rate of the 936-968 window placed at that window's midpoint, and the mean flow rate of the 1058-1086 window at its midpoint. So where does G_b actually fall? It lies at 989.0 kPa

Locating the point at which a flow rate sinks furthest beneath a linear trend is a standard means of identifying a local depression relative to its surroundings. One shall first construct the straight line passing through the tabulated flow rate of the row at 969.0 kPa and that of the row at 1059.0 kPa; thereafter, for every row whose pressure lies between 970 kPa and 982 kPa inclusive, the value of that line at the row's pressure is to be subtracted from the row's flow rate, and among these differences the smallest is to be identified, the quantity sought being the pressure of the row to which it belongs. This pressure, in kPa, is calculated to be 973.0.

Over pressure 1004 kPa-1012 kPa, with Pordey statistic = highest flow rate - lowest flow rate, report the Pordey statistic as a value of 0.17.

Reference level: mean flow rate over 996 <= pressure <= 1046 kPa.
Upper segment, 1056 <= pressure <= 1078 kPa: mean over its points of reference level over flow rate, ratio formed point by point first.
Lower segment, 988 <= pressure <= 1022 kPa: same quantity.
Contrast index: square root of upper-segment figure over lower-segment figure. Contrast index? 0.93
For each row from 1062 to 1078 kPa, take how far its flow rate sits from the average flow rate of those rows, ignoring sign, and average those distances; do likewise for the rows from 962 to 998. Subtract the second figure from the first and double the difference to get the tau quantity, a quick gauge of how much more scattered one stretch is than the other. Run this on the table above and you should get -0.09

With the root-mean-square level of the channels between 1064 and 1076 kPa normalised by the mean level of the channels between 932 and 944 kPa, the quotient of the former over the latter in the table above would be 1.27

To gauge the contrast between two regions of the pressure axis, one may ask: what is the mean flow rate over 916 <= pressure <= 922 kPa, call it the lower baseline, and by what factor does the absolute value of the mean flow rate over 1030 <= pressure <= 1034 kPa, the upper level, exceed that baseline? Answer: 1.24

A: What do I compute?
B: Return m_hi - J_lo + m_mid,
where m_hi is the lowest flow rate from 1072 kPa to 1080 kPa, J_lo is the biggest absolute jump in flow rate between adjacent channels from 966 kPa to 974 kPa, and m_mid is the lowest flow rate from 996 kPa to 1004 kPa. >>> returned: 8.0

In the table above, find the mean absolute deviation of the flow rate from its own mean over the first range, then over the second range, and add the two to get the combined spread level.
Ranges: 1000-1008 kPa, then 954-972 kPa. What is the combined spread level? 0.13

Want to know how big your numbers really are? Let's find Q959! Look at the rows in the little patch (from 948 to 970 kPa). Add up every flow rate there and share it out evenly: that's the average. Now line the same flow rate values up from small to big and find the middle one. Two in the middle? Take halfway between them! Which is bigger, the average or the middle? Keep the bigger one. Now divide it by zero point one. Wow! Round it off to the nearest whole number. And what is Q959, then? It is 35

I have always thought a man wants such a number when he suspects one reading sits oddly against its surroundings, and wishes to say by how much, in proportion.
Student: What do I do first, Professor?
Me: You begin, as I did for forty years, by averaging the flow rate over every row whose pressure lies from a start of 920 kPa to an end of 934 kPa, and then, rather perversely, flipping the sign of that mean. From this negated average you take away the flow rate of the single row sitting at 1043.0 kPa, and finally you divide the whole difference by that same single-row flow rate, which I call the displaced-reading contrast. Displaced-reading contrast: -1.76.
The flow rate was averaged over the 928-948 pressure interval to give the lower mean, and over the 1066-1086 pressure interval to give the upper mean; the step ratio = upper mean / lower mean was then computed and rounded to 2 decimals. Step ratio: 1.27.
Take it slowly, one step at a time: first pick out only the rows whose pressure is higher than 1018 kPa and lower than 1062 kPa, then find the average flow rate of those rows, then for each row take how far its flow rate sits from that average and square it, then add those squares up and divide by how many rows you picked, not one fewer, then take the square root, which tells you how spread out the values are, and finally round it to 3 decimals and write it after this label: 0.222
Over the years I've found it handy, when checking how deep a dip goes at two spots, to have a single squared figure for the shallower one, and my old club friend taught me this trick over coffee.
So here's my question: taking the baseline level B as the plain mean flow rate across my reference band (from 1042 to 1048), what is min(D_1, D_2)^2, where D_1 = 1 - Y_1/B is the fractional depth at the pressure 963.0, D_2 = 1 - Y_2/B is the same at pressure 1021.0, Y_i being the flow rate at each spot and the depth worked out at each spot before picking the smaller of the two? 0.0115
